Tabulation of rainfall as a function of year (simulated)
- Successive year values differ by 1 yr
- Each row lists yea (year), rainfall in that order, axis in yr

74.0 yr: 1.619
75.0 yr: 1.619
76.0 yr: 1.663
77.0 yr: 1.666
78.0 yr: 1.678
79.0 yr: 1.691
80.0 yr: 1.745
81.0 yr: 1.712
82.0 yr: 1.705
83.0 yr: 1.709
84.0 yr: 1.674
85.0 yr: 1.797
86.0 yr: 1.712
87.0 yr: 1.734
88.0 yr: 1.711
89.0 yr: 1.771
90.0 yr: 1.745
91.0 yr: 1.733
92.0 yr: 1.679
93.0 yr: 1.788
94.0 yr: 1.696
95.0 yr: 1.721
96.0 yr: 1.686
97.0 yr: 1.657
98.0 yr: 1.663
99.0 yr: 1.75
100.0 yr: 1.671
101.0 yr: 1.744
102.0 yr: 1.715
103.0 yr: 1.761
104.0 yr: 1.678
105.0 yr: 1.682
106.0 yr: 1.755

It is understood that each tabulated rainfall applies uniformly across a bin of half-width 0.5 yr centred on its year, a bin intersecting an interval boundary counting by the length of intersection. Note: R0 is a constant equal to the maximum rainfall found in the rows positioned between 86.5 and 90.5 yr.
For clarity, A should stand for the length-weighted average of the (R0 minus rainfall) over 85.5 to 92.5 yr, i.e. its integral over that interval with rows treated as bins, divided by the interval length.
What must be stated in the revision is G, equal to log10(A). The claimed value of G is -1.35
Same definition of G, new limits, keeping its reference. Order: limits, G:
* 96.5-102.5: -1.15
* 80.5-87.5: -1.30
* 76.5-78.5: -1.00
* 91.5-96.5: -1.24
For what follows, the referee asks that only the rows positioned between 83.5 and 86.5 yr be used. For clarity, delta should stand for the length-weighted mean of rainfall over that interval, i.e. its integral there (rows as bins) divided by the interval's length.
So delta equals 1.73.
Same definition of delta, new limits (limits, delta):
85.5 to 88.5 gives 1.72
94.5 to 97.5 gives 1.69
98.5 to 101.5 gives 1.72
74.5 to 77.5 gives 1.65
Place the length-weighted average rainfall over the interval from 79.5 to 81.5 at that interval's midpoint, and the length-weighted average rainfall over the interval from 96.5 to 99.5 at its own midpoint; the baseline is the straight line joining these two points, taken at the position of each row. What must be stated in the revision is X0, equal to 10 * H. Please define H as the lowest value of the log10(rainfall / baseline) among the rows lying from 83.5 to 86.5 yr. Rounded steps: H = -0.0120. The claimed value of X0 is -0.120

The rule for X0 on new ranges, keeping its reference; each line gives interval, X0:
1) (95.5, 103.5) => -0.091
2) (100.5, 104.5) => 0.003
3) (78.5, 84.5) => -0.120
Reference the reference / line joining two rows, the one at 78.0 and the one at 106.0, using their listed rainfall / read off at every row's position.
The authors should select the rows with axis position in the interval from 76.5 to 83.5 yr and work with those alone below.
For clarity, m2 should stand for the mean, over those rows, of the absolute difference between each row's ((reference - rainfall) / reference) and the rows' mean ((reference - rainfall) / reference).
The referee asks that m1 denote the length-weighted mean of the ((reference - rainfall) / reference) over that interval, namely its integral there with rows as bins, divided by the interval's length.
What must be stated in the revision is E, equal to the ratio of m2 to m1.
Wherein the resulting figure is -0.9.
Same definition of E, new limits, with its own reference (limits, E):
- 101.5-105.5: 0.8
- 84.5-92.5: -1.0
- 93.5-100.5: 0.7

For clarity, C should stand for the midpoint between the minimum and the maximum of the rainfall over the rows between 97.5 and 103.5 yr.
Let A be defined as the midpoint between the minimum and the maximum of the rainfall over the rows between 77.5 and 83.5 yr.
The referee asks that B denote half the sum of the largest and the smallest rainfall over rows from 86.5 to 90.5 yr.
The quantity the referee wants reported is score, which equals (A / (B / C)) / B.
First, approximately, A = 1.71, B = 1.74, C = 1.71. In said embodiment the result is 0.97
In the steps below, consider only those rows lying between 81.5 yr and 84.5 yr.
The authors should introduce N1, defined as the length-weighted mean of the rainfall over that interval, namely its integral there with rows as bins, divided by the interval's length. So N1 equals 1.696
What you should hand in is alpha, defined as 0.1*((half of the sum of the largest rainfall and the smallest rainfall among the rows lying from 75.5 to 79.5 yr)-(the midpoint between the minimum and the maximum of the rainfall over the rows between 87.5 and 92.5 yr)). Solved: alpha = -0.0048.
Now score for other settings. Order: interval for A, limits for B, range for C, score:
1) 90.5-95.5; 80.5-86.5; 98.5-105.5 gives 0.99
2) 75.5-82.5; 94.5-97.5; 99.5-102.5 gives 1.02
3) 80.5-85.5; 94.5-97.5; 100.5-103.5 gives 1.06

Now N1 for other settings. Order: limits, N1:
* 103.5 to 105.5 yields 1.680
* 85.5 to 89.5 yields 1.732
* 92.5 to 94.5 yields 1.742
